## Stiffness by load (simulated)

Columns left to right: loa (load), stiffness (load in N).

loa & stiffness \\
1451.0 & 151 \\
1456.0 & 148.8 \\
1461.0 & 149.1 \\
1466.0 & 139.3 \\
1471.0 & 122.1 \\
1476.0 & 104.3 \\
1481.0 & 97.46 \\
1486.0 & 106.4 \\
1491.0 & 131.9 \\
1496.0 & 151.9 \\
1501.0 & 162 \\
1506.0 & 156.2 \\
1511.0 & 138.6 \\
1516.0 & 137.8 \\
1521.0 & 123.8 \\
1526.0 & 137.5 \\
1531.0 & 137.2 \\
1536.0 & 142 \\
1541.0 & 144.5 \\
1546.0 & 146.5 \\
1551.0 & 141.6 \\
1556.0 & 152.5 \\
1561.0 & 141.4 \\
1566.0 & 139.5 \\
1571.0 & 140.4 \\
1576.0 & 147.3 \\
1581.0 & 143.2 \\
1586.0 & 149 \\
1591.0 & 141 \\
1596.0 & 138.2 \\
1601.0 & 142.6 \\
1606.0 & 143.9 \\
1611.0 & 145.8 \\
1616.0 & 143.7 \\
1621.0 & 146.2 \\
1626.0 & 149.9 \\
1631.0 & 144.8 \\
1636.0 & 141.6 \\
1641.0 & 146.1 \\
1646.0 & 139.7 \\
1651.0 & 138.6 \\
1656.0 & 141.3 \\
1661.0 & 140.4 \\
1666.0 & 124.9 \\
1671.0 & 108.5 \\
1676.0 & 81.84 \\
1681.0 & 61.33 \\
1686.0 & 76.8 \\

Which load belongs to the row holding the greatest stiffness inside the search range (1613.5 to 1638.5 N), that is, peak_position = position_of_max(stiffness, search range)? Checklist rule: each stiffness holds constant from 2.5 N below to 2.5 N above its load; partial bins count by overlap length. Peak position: 1626.0 N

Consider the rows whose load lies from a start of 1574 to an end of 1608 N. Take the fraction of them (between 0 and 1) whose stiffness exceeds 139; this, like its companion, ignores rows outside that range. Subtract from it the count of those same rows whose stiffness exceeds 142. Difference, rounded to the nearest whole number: -4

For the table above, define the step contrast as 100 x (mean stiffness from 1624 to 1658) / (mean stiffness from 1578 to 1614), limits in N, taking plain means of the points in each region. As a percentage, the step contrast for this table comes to 100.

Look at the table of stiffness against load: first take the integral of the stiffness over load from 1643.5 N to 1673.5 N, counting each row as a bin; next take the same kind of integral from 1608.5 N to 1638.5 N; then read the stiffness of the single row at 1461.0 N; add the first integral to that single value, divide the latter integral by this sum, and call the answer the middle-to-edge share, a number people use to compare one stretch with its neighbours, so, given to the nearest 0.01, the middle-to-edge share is 1.06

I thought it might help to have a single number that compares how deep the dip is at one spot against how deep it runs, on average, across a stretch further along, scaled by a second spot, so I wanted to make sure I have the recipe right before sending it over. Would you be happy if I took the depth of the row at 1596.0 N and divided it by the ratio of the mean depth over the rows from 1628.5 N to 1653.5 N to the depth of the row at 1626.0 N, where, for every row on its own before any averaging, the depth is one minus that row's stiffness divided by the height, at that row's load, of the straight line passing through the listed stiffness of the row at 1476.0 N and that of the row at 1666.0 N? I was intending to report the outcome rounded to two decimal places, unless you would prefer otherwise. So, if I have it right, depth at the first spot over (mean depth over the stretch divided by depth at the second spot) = -0.26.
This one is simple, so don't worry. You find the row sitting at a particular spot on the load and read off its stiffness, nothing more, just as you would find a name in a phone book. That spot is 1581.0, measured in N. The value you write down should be 143.2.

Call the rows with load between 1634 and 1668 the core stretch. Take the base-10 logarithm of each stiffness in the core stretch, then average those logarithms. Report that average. 2.14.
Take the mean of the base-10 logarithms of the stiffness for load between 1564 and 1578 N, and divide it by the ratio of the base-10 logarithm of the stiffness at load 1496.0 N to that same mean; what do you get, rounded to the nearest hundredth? 2.13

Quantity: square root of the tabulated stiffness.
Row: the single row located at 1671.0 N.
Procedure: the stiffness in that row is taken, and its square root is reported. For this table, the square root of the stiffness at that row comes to 10.4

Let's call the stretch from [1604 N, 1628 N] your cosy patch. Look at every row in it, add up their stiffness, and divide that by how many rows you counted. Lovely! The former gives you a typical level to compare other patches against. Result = 146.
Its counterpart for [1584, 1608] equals 143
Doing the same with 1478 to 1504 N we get 130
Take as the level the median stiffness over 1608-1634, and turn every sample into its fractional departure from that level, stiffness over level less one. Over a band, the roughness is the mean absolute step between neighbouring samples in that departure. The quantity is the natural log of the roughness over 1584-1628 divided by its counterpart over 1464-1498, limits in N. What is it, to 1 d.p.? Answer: -1.6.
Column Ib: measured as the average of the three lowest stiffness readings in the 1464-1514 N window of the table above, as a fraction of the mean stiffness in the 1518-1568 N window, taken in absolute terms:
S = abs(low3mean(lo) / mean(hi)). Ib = 0.73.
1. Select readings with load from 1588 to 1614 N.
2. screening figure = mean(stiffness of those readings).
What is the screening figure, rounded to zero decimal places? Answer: 142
